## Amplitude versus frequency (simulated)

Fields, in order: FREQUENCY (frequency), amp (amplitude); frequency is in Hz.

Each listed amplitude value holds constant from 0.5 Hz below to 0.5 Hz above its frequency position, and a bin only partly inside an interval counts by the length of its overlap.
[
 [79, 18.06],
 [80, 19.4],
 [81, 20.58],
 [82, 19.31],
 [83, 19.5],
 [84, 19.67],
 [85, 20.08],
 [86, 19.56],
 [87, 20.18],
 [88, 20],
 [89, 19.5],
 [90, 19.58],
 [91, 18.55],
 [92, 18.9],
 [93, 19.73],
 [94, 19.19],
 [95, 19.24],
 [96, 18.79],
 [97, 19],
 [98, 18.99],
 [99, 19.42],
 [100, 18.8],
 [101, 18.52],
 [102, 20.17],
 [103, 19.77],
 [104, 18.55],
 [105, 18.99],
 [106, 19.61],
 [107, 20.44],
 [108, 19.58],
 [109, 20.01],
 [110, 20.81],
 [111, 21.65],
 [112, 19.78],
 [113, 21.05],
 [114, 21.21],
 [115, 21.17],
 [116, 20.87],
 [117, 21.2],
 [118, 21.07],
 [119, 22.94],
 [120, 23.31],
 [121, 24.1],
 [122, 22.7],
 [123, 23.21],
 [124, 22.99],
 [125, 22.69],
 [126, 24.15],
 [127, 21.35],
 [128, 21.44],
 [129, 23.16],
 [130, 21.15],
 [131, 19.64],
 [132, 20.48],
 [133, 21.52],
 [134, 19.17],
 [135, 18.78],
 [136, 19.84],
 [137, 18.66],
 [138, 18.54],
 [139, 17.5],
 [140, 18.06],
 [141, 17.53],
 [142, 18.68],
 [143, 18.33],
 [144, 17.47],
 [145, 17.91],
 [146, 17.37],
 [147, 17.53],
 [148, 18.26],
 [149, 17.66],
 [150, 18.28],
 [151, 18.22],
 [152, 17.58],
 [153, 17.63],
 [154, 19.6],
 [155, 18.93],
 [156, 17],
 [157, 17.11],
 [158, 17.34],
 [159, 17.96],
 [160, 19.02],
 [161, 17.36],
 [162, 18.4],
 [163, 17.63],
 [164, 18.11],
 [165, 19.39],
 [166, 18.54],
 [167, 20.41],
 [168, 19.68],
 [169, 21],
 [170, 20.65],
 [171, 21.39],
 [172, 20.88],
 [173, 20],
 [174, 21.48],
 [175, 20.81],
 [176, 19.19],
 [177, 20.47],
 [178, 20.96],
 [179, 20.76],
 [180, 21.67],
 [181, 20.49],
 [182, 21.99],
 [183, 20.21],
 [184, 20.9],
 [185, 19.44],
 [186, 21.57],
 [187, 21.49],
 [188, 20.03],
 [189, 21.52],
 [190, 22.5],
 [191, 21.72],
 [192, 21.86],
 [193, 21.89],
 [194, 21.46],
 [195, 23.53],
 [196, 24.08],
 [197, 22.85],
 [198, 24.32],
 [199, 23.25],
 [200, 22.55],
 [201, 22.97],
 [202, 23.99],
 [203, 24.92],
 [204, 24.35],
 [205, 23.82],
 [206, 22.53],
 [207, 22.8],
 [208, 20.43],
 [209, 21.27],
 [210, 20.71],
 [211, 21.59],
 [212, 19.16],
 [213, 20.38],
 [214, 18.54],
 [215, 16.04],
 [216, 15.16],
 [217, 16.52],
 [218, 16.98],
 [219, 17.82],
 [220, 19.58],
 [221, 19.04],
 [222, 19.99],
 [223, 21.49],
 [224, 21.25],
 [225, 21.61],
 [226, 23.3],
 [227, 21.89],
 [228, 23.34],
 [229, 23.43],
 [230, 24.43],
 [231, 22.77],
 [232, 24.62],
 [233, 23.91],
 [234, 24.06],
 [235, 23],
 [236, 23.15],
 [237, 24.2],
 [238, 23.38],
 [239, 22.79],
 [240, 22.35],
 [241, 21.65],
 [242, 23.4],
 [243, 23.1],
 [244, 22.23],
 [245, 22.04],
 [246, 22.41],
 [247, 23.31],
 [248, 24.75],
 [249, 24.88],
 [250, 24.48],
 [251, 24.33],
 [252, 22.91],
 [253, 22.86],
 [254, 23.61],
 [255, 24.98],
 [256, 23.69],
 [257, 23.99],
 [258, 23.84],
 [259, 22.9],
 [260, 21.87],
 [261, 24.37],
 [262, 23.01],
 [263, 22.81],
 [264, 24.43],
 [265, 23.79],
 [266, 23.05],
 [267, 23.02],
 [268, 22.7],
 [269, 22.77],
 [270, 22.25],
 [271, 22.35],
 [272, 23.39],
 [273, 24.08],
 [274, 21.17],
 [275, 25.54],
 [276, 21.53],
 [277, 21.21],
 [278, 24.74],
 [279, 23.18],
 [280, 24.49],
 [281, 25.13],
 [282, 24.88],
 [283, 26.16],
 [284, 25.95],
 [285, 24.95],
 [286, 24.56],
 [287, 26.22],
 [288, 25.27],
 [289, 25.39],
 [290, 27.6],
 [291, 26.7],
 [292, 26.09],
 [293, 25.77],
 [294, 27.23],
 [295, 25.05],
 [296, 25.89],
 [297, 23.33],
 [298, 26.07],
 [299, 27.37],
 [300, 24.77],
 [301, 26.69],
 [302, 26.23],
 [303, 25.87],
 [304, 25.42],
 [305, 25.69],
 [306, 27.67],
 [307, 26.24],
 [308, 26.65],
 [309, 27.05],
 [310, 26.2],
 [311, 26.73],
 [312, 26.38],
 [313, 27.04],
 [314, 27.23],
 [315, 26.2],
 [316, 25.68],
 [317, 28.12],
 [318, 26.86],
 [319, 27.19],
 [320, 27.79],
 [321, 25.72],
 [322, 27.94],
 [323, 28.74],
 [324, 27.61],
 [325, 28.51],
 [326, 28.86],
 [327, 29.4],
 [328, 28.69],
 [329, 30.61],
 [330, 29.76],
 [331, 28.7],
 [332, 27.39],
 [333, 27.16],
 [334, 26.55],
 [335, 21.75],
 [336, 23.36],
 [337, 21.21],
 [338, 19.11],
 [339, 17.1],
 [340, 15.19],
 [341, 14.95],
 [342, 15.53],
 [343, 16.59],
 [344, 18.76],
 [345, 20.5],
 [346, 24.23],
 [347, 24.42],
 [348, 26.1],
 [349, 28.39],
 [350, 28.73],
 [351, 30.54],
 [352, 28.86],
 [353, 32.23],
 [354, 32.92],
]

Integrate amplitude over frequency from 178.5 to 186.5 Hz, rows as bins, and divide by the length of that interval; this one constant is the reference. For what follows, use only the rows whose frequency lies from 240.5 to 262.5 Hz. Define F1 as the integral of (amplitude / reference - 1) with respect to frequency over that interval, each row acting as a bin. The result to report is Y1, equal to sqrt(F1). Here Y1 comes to 1.6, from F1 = 2.6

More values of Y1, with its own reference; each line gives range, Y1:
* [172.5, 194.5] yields 0.4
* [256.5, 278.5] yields 1.5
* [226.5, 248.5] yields 1.6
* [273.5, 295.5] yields 2.1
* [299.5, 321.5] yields 2.4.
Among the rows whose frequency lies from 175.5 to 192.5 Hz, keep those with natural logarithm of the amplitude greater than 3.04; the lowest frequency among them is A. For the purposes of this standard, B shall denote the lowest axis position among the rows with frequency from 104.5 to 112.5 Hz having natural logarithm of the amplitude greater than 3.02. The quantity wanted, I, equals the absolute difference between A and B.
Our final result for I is 68 Hz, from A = 178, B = 110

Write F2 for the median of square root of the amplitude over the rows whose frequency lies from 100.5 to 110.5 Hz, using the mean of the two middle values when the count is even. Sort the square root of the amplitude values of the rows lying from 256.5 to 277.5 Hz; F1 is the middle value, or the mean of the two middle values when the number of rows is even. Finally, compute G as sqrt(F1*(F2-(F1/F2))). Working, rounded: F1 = 4.8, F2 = 4.4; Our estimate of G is 4.01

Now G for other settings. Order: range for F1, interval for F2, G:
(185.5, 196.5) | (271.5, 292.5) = 4.35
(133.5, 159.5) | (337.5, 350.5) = 3.80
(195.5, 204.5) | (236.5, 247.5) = 4.28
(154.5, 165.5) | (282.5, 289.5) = 4.22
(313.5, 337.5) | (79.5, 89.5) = 4.13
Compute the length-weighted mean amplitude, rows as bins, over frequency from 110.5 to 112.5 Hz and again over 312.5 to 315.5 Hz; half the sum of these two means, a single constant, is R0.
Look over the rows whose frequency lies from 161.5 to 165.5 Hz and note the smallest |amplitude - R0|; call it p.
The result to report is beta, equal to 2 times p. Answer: 8.8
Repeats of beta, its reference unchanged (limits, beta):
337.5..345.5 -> 6.5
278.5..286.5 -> 1.2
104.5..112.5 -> 4.2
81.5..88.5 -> 7.2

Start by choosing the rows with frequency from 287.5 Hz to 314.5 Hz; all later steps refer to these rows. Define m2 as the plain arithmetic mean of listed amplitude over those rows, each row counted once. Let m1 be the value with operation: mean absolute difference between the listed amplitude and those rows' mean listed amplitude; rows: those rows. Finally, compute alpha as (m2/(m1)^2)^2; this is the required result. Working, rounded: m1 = 0.73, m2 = 26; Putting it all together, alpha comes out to 2379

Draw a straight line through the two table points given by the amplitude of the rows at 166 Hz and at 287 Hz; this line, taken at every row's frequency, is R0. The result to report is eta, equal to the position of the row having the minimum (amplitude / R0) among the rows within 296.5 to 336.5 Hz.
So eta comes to 335 Hz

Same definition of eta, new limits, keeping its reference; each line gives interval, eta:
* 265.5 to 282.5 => 277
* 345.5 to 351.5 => 346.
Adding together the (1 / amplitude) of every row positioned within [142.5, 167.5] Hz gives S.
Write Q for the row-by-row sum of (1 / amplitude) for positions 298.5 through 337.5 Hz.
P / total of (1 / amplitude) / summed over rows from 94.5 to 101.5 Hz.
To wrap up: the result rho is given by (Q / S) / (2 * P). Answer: 1.43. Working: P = 0.4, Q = 1.5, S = 1.4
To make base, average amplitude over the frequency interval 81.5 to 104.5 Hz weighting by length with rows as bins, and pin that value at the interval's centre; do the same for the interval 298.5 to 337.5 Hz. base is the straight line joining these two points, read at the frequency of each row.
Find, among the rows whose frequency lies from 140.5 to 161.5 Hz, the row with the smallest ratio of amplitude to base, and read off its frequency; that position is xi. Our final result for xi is 156 Hz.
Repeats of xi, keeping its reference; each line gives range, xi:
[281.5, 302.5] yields 297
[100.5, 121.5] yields 104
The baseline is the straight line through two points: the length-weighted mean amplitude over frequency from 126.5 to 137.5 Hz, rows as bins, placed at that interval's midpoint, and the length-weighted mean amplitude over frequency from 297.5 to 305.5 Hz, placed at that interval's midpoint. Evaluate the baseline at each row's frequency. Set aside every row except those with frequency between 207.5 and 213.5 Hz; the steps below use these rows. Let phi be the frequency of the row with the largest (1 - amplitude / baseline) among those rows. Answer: 212 Hz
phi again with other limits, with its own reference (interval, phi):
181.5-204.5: 185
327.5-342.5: 341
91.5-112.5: 104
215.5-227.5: 216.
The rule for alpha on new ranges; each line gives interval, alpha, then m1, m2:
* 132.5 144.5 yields 989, 0.77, 19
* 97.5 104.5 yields 4843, 0.52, 19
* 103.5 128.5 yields 208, 1.22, 21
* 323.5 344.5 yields 1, 5.05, 24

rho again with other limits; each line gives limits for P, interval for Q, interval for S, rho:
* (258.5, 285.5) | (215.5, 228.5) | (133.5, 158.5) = 0.21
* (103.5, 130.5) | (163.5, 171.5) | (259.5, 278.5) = 0.19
